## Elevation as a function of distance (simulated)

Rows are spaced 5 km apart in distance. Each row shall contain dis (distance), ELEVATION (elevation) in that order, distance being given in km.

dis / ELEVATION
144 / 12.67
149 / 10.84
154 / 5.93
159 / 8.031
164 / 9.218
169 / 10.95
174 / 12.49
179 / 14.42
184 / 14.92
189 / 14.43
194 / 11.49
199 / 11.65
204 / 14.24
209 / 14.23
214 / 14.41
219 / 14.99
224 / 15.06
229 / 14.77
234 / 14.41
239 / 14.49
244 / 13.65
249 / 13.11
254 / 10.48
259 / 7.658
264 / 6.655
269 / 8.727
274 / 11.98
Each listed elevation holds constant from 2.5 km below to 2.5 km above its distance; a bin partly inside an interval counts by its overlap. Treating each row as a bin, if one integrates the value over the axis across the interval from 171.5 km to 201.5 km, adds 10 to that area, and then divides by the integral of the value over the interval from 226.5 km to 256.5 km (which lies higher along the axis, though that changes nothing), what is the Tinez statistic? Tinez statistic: 1.01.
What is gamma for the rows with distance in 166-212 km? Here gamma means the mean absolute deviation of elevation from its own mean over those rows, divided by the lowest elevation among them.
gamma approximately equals 0.13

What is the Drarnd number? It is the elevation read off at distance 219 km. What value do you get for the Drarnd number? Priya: 14.99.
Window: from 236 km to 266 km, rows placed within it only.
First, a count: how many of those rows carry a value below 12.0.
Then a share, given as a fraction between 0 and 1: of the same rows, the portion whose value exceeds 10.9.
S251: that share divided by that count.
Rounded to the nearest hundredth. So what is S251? 0.17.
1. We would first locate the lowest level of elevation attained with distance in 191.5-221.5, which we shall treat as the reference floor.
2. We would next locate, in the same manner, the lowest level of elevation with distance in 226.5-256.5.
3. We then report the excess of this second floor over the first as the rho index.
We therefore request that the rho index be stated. -1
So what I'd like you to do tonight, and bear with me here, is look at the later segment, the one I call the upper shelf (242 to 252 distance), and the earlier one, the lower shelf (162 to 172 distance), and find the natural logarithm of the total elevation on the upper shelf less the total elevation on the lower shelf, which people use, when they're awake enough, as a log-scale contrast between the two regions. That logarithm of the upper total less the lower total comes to 1.9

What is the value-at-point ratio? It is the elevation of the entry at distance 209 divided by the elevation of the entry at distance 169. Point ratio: 1.3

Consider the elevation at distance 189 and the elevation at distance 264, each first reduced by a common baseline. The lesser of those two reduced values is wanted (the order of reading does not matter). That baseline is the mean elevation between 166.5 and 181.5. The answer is -6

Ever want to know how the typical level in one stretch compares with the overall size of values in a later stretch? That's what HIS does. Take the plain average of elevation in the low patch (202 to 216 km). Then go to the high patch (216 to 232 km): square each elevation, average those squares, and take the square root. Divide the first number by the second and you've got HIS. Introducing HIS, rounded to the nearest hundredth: 0.96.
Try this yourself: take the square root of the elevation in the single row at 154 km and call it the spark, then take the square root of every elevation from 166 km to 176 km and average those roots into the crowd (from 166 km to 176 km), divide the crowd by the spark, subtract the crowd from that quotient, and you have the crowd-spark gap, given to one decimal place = -2.0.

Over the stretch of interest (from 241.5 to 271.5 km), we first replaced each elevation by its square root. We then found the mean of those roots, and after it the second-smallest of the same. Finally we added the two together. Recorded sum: 5.9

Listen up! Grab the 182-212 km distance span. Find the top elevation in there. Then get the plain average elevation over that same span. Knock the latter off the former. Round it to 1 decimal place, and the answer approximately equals 1.4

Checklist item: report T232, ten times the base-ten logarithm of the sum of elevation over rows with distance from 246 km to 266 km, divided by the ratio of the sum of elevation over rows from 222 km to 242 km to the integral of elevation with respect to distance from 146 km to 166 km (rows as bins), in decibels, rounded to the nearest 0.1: 20.4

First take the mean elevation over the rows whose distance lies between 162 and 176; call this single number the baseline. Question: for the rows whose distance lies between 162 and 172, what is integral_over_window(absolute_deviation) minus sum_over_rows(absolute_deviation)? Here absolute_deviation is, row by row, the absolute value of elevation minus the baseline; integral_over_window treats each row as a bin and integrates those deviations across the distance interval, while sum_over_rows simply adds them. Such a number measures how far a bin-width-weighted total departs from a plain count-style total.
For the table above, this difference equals 6.9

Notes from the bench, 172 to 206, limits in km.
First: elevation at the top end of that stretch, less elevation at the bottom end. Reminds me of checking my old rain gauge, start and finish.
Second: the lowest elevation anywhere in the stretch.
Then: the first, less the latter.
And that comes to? -10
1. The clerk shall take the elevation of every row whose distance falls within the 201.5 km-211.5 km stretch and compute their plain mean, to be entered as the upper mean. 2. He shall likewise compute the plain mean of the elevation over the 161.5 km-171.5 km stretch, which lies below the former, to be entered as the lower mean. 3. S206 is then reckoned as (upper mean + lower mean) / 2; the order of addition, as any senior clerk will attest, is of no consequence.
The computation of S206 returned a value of 12.2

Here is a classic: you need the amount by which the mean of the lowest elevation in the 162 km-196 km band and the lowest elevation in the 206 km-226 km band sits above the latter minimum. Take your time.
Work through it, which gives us -3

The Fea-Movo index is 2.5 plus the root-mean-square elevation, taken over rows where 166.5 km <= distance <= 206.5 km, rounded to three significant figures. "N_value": 15.7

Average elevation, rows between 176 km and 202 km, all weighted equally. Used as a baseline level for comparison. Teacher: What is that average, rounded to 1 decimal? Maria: 13.4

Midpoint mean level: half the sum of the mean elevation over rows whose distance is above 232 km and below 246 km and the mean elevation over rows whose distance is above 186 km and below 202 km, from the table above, 13.4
